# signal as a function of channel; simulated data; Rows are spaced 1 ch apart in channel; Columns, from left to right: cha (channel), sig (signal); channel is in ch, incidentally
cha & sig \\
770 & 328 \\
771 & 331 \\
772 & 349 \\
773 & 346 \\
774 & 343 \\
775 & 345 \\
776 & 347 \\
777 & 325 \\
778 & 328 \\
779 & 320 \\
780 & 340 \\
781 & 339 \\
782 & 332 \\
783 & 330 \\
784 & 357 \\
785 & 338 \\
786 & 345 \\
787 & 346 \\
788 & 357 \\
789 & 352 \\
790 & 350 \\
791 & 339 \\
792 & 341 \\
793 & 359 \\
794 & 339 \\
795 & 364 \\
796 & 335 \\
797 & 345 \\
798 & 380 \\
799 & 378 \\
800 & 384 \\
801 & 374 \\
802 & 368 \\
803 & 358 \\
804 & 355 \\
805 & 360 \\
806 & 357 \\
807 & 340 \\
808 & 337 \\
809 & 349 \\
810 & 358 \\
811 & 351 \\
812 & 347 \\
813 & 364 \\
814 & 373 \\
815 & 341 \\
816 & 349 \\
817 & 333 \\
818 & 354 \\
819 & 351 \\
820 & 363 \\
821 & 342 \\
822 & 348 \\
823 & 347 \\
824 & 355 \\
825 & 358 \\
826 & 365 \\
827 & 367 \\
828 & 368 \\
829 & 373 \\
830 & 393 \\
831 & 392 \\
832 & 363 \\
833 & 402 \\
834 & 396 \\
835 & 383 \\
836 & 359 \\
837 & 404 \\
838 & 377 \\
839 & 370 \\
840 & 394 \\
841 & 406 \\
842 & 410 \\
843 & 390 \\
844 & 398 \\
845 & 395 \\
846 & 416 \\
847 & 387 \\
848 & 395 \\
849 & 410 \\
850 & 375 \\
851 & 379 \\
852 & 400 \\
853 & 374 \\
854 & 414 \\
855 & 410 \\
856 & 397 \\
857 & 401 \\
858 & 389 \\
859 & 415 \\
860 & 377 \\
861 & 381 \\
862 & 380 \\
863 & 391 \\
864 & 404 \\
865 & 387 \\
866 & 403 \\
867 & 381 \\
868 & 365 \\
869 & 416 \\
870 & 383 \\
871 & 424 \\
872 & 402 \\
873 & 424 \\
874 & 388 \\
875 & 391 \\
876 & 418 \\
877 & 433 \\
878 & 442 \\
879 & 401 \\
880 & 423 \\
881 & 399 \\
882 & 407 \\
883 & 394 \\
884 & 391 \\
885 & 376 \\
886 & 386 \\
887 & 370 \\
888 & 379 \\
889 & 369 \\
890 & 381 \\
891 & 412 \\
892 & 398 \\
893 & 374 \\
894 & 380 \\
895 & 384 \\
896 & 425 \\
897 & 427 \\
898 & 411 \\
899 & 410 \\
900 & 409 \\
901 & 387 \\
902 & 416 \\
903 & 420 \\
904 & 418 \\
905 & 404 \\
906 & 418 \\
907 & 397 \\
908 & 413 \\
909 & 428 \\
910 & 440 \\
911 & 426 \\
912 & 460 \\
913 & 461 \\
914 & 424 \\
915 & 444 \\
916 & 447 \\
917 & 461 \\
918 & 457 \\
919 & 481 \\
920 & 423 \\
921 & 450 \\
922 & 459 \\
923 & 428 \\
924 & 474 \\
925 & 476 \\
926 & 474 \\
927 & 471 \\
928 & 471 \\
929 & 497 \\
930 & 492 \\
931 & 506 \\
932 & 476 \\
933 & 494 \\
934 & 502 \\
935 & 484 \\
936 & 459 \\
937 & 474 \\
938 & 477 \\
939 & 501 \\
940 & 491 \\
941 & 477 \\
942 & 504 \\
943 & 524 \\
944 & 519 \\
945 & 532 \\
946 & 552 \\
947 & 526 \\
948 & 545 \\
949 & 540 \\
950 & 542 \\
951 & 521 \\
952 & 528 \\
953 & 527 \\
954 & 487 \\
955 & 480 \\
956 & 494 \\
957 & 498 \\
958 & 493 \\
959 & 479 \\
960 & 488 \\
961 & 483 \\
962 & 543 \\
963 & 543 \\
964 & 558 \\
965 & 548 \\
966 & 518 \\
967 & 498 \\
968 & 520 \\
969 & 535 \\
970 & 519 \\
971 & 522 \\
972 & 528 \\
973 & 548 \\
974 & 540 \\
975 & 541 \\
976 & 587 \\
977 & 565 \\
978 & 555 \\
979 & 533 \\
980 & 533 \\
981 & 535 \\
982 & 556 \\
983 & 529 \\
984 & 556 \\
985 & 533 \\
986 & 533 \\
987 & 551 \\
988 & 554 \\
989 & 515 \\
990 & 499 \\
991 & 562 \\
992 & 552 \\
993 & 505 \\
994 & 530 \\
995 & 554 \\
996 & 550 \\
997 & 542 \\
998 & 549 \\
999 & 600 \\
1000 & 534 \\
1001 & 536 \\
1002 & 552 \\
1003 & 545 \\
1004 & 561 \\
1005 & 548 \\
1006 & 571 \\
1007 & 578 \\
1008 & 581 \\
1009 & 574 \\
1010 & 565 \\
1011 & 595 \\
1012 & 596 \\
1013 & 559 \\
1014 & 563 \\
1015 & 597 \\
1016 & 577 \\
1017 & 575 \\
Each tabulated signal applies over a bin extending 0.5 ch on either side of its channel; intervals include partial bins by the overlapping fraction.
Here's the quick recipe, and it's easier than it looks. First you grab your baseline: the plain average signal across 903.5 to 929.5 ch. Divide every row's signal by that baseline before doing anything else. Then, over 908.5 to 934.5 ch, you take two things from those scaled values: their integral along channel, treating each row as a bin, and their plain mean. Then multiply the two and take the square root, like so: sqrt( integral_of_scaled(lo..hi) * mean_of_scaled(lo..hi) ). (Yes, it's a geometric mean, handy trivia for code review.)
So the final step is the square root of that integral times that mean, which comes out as 5.28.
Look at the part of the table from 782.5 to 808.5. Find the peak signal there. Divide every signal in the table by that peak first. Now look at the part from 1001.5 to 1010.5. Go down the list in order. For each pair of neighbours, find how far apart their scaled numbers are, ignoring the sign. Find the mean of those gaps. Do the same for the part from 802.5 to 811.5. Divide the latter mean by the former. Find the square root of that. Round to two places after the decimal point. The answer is 0.83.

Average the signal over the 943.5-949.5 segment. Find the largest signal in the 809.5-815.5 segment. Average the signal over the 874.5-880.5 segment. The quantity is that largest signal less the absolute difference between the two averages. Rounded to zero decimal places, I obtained 255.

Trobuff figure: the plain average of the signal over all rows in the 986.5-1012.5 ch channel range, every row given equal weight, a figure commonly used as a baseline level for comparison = 554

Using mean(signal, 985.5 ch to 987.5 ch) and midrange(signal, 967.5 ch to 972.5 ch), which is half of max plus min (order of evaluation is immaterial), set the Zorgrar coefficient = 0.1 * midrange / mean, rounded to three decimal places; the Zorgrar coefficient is 0.097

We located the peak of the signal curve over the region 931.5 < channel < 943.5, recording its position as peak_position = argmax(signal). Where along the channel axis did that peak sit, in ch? 943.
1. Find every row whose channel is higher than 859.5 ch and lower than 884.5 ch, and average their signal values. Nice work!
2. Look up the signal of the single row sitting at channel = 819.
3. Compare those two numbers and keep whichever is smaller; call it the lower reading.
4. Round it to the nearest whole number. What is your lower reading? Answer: 351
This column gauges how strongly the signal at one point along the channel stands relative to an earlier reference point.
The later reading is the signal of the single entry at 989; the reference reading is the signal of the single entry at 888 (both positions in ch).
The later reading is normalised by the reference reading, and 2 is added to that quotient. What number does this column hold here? 3.36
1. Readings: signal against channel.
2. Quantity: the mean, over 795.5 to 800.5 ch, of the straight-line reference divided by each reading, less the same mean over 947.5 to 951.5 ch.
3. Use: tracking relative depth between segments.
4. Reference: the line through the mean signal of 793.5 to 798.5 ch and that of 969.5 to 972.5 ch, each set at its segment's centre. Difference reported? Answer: 0.04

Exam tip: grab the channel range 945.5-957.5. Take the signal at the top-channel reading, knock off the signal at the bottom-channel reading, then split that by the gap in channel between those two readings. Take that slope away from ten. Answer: 15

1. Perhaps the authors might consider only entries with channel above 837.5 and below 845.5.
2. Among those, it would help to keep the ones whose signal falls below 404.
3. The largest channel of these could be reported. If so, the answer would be 845 ch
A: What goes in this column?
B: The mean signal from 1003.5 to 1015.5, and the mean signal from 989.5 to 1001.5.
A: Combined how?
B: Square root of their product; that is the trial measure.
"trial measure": 558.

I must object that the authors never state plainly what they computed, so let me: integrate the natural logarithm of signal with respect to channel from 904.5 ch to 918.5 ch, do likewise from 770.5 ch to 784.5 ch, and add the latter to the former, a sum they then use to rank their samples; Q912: 167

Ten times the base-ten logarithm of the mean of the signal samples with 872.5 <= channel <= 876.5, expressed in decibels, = 26.08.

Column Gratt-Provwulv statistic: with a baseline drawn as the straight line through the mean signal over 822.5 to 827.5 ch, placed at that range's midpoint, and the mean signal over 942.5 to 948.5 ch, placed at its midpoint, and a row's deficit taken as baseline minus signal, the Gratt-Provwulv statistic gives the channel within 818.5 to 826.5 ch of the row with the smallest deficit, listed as 820 ch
